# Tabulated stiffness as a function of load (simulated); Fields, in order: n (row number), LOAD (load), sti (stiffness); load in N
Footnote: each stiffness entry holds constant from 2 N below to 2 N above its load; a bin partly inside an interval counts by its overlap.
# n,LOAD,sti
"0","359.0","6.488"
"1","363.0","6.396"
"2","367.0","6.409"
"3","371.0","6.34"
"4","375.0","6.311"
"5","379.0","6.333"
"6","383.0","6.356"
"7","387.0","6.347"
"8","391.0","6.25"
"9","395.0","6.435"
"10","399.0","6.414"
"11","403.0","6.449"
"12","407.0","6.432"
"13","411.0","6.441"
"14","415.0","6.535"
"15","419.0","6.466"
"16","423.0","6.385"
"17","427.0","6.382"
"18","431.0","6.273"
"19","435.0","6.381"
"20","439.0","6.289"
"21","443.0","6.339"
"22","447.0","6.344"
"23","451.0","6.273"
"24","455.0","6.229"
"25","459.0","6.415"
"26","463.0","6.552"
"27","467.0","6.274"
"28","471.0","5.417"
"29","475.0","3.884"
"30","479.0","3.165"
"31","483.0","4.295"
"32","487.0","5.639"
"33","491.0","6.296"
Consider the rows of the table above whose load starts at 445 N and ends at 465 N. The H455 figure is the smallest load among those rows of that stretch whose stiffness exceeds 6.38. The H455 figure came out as 459.0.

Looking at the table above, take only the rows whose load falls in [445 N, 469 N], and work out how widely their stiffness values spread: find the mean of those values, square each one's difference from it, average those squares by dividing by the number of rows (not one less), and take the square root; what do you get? 0.11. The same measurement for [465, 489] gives 1.08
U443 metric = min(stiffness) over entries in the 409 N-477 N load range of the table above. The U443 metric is 3.884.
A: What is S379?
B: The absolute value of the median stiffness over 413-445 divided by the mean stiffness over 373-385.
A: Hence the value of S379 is 1.01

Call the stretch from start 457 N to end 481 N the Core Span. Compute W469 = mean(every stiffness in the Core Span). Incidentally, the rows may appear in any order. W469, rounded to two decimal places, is 5.28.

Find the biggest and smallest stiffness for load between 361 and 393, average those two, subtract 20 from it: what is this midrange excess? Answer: -13.7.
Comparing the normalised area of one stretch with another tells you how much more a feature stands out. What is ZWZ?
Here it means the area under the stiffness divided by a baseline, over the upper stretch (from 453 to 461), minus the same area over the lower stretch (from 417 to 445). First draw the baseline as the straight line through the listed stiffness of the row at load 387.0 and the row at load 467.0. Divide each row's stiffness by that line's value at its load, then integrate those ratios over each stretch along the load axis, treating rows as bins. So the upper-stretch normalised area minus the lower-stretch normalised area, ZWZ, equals -20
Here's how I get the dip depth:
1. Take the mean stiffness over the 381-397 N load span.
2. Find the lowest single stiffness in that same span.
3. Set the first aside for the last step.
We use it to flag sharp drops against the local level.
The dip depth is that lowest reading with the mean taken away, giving -0.10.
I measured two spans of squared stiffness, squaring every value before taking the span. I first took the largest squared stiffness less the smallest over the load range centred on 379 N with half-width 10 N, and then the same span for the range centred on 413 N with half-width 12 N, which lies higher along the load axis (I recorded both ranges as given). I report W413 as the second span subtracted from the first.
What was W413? -1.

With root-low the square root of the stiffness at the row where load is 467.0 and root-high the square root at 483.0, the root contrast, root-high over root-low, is 0.83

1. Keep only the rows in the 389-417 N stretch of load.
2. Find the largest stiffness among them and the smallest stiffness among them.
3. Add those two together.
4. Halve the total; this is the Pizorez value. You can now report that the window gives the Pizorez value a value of 6.39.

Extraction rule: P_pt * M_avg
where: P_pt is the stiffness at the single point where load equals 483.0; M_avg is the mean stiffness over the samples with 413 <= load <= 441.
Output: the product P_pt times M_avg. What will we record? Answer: 27.4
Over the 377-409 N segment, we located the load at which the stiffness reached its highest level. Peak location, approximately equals 403.0 N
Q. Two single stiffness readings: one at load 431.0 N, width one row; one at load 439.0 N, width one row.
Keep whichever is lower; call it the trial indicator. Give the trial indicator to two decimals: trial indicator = 6.27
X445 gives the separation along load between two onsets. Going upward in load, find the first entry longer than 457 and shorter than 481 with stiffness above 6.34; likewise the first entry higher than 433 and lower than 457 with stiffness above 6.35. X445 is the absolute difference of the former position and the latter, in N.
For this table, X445 24 N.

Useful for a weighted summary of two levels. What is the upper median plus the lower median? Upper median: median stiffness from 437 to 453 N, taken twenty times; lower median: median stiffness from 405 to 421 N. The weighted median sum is 133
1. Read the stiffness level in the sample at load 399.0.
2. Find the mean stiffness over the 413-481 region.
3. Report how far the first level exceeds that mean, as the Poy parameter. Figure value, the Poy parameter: 0.44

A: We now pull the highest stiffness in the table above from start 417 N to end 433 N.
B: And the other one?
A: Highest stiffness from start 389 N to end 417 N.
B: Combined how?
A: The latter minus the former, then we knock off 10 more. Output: -9.93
